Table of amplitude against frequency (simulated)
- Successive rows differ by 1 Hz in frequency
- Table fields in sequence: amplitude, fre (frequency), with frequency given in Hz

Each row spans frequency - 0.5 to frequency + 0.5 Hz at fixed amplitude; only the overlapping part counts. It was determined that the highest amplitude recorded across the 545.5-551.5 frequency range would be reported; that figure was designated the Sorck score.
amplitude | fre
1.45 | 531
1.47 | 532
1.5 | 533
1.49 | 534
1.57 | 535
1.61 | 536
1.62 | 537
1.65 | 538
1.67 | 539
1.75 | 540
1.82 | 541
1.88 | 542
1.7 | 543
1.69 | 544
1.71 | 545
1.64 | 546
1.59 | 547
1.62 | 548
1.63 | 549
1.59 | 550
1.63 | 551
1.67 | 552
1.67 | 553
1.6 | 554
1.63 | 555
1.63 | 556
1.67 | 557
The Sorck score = 1.64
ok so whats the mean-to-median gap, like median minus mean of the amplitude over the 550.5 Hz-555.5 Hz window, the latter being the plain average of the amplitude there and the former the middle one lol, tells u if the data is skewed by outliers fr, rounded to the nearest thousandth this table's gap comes -0.010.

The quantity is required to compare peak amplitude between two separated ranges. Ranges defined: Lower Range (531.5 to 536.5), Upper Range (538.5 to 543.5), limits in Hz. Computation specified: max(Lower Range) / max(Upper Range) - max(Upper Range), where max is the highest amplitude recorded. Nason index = -1.02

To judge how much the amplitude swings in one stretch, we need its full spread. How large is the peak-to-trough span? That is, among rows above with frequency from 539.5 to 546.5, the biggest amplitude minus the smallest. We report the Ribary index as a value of 0.24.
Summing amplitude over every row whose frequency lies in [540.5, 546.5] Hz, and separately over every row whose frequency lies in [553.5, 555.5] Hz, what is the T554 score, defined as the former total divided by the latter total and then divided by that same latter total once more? 1.00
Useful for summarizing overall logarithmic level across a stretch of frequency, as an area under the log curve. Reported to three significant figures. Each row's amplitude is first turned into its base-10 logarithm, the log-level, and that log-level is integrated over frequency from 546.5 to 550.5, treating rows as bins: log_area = 0.824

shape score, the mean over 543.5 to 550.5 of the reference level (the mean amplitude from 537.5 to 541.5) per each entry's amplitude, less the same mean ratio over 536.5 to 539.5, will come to 0.01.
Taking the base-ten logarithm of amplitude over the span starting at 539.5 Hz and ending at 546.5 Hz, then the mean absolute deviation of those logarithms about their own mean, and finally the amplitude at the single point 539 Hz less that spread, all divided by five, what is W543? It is 0.331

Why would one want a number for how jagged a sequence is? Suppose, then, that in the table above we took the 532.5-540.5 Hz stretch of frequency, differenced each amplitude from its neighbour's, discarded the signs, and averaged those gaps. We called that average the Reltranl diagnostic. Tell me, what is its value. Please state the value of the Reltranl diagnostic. 0.0386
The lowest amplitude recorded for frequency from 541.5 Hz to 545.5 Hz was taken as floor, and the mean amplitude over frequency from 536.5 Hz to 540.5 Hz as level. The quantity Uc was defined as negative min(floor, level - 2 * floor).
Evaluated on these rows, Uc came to 1.71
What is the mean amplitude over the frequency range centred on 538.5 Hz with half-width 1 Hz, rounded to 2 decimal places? 1.66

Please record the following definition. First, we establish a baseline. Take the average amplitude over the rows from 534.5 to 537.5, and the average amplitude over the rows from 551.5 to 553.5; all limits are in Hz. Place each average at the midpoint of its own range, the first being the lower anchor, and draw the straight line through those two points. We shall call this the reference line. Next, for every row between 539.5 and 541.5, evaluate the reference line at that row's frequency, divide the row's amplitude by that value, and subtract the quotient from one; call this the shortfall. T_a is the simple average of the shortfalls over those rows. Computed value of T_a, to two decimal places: -0.10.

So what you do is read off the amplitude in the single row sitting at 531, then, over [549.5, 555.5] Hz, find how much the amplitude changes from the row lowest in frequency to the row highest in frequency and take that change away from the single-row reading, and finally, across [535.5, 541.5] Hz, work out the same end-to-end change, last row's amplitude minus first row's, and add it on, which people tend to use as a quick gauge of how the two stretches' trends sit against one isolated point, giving 1.62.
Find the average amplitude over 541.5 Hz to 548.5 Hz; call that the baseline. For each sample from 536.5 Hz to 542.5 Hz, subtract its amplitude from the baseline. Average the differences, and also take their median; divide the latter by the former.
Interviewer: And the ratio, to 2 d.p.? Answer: 0.48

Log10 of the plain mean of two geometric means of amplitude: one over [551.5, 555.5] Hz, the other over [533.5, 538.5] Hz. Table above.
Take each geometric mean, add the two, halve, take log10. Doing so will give 0.208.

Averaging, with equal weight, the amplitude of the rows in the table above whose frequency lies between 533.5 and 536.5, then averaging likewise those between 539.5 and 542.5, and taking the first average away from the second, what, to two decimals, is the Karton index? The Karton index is 0.26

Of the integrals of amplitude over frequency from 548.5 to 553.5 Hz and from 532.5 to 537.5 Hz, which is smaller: 7.79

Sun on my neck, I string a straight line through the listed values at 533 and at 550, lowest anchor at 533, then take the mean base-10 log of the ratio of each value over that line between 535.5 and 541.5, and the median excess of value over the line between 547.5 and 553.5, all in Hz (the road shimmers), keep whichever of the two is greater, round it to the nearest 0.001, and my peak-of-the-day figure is 0.043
